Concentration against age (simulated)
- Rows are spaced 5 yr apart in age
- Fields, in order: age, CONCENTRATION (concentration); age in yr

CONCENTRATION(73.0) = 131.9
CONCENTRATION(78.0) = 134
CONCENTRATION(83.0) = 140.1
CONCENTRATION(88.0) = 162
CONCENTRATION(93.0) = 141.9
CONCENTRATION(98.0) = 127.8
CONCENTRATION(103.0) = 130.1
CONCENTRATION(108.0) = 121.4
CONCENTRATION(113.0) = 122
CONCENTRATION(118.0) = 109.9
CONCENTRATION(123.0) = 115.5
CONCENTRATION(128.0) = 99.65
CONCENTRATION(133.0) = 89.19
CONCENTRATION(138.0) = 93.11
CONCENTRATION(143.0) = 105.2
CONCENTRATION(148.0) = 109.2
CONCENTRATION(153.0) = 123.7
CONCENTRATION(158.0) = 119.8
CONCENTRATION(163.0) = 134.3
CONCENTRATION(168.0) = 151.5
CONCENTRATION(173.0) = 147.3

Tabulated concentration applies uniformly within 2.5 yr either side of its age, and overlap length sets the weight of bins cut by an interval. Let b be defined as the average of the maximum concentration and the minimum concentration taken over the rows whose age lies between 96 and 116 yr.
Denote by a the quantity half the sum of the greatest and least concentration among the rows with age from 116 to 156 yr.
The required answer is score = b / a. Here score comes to 1.18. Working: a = 106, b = 126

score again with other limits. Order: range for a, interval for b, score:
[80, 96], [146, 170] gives 0.86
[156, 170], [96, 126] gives 0.88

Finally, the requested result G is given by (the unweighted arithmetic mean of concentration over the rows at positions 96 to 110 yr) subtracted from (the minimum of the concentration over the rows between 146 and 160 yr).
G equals -17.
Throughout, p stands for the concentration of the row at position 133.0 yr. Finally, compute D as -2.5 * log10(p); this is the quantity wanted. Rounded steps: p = 89.19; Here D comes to -4.88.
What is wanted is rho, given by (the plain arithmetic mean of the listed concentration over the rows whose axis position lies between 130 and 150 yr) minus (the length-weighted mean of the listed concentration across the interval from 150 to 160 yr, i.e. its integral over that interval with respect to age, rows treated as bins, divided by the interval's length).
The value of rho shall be -22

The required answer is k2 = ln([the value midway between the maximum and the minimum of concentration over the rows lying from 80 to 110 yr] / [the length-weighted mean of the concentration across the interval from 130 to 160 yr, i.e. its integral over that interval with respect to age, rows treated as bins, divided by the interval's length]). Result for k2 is 0.3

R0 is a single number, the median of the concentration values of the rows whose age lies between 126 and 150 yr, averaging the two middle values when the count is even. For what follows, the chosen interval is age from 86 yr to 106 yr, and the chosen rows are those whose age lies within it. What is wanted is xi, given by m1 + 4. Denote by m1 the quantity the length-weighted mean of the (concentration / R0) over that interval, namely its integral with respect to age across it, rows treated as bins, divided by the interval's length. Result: 5.40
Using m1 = 1.40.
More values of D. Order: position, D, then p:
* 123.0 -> -5.16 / 115.5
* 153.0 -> -5.23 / 123.7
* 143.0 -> -5.06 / 105.2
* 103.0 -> -5.29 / 130.1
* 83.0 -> -5.37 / 140.1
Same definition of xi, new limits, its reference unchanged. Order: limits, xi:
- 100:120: 5.22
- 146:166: 5.23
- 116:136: 5.04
